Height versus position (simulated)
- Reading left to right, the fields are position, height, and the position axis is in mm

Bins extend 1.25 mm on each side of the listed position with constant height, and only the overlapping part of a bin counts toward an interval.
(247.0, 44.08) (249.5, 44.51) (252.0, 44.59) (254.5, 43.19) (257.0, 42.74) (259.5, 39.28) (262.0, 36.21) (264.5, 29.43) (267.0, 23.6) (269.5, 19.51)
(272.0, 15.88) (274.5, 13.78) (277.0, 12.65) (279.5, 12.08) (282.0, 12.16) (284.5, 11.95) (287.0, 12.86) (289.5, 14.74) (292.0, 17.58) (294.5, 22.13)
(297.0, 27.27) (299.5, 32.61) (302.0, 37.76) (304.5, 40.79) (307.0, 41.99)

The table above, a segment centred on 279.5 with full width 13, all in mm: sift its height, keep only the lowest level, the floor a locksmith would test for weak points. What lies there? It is 11.95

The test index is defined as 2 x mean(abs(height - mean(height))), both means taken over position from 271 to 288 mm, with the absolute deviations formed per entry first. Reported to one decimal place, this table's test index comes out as 2.0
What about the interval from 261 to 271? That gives 11.3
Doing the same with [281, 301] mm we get 12.6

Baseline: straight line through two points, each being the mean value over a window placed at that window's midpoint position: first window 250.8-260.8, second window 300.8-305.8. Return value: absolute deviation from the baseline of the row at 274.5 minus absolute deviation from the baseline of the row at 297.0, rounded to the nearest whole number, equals 15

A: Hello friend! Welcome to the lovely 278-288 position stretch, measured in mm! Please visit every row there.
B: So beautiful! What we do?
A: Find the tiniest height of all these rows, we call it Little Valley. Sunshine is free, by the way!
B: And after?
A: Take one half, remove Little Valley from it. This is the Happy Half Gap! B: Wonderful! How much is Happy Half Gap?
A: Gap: -11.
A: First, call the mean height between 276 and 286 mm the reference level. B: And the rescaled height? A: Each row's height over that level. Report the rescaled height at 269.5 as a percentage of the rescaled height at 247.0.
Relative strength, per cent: 44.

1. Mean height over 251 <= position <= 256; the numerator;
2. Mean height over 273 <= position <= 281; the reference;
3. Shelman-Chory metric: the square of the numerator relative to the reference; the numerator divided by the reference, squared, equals 12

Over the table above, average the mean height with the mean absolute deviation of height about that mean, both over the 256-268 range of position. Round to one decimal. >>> 20.2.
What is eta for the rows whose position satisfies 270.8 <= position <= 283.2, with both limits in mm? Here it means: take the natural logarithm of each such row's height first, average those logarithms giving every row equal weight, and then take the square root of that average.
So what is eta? 1.61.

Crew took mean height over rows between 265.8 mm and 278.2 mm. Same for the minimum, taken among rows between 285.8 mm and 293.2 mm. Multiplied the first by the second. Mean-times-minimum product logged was 220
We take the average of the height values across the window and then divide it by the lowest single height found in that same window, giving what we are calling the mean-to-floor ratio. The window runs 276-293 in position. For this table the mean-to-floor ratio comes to 1.12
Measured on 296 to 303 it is 1.19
